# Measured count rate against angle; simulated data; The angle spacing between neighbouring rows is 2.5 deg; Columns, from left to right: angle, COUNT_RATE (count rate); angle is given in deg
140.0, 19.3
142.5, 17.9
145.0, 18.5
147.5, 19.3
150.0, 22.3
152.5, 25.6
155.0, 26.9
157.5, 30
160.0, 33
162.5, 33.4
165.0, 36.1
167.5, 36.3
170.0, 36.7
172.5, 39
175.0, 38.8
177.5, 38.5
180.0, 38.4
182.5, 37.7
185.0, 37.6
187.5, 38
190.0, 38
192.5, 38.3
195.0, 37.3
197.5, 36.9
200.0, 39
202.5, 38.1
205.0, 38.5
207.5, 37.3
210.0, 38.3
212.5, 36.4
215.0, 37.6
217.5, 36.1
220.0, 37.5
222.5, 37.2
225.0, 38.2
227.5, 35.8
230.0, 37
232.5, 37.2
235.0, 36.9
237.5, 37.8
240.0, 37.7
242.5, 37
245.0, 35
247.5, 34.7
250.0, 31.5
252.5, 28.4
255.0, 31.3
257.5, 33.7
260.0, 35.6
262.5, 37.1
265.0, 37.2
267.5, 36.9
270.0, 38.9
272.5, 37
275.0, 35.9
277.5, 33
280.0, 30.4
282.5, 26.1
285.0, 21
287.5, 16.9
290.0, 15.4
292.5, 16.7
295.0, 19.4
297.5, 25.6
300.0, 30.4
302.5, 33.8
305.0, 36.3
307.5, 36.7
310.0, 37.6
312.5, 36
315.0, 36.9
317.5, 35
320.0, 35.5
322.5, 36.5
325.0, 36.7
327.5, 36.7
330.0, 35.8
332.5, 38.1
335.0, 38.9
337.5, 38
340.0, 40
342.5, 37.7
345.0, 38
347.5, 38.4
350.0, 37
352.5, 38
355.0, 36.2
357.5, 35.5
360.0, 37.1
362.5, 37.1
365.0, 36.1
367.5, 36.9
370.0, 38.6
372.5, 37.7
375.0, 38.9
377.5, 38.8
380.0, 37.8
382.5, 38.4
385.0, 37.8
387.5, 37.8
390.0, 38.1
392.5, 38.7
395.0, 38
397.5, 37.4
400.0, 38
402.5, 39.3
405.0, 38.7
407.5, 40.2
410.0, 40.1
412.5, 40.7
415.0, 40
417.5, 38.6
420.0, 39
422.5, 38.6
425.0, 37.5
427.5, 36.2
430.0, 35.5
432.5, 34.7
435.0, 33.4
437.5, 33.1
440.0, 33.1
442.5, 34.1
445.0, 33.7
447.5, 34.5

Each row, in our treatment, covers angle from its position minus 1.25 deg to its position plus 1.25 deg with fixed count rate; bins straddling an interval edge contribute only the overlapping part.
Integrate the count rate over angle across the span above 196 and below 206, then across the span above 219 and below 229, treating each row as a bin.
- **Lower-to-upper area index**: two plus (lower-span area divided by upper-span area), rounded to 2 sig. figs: 3.0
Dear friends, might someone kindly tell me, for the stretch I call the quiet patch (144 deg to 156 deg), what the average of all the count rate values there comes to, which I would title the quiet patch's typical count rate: 22.5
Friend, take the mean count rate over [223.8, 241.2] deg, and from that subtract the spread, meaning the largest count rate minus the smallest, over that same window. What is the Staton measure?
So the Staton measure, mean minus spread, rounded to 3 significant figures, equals 34.8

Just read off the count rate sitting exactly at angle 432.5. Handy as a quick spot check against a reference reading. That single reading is 34.7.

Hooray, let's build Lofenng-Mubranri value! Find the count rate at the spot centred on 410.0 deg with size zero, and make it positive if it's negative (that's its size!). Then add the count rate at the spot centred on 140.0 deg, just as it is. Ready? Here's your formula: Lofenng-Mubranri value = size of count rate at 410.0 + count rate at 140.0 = 59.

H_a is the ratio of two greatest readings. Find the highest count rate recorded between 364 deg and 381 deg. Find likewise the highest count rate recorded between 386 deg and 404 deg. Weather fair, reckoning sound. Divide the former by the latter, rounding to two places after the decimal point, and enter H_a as 0.99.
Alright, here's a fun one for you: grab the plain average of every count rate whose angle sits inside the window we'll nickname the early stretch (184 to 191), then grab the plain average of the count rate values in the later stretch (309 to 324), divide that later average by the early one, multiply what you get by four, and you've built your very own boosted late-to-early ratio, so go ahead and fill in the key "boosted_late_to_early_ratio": 3.8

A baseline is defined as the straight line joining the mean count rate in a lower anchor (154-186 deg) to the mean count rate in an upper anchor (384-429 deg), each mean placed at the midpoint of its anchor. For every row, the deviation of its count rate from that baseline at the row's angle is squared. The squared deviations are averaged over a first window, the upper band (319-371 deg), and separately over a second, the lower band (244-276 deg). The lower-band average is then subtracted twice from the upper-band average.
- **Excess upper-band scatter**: -21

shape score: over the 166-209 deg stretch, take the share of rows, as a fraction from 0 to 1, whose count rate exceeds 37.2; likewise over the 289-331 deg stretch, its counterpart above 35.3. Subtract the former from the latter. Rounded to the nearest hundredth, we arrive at -0.24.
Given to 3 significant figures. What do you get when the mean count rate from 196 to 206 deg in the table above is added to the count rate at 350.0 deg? 75.1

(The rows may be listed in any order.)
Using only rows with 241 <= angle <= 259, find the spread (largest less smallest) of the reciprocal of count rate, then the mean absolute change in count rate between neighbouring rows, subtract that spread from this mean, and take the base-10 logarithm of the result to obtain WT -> 0.36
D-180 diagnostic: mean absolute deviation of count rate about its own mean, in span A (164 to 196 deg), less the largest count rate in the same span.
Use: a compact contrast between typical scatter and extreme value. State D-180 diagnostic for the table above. -38.3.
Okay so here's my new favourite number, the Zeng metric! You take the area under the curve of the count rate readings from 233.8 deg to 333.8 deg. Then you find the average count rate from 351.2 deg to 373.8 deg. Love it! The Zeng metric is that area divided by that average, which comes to 88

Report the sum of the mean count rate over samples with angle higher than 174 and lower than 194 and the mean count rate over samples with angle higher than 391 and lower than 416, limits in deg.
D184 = 77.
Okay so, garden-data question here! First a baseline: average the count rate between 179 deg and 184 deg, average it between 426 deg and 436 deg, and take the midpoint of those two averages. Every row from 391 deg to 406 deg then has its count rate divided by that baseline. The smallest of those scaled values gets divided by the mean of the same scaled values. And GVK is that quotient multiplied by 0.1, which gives 0.0975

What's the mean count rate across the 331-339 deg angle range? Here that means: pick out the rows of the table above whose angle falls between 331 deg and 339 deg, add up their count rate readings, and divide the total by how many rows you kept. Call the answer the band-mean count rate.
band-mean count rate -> 38.3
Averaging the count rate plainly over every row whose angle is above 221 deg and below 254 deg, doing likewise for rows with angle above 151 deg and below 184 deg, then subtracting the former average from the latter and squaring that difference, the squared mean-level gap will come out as 1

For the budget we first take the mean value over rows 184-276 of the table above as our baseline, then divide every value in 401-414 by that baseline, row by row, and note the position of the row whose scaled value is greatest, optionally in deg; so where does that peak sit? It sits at 412.5 deg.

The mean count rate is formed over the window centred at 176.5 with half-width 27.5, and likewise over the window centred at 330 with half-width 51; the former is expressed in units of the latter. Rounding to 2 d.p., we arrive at 1.04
